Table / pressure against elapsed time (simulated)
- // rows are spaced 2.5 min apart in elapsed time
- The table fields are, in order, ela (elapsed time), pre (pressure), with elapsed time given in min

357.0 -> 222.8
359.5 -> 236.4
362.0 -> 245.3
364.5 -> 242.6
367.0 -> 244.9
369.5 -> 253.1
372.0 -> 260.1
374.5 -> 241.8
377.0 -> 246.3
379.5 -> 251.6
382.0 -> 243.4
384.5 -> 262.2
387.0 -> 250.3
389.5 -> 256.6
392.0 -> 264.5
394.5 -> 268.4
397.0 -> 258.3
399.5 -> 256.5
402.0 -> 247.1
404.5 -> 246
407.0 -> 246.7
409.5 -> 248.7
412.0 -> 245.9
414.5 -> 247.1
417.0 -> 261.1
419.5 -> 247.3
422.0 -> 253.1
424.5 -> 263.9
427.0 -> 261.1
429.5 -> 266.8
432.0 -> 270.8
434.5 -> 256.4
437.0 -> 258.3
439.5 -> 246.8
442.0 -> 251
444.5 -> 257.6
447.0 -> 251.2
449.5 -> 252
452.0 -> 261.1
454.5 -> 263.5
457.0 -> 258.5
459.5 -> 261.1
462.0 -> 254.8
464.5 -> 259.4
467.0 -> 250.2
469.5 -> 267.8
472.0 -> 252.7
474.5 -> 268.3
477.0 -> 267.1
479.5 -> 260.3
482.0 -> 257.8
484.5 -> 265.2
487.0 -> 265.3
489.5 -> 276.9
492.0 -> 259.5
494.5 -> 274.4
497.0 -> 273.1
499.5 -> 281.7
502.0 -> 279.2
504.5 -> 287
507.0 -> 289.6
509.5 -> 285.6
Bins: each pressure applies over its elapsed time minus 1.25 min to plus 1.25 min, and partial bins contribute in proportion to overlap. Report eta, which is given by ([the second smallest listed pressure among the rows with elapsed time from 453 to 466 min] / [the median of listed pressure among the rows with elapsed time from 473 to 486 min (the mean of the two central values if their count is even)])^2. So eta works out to 0.95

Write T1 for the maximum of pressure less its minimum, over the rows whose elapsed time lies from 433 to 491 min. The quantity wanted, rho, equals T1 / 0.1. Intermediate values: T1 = 30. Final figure 301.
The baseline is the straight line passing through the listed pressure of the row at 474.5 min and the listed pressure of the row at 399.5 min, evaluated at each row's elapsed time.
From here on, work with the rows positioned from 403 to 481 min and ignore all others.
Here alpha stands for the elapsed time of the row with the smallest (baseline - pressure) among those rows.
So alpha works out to 432.0 min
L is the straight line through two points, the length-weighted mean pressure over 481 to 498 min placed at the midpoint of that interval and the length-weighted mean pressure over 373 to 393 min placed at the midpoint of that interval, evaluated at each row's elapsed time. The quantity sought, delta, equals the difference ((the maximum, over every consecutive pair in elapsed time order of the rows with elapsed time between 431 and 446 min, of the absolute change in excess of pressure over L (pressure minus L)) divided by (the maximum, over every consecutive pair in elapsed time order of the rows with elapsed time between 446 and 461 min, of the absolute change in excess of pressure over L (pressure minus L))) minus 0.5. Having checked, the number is 1.2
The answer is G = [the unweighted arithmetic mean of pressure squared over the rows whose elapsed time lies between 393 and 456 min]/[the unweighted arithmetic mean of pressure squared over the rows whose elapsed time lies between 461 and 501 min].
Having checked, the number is 0.93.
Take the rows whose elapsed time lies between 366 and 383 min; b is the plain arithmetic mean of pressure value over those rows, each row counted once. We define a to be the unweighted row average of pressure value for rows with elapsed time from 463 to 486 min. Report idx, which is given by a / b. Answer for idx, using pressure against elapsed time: 1.05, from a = 261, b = 249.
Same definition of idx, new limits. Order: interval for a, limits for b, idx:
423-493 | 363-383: 1.05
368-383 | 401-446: 0.98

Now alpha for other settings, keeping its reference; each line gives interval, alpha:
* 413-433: 432.0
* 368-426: 394.5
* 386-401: 394.5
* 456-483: 469.5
